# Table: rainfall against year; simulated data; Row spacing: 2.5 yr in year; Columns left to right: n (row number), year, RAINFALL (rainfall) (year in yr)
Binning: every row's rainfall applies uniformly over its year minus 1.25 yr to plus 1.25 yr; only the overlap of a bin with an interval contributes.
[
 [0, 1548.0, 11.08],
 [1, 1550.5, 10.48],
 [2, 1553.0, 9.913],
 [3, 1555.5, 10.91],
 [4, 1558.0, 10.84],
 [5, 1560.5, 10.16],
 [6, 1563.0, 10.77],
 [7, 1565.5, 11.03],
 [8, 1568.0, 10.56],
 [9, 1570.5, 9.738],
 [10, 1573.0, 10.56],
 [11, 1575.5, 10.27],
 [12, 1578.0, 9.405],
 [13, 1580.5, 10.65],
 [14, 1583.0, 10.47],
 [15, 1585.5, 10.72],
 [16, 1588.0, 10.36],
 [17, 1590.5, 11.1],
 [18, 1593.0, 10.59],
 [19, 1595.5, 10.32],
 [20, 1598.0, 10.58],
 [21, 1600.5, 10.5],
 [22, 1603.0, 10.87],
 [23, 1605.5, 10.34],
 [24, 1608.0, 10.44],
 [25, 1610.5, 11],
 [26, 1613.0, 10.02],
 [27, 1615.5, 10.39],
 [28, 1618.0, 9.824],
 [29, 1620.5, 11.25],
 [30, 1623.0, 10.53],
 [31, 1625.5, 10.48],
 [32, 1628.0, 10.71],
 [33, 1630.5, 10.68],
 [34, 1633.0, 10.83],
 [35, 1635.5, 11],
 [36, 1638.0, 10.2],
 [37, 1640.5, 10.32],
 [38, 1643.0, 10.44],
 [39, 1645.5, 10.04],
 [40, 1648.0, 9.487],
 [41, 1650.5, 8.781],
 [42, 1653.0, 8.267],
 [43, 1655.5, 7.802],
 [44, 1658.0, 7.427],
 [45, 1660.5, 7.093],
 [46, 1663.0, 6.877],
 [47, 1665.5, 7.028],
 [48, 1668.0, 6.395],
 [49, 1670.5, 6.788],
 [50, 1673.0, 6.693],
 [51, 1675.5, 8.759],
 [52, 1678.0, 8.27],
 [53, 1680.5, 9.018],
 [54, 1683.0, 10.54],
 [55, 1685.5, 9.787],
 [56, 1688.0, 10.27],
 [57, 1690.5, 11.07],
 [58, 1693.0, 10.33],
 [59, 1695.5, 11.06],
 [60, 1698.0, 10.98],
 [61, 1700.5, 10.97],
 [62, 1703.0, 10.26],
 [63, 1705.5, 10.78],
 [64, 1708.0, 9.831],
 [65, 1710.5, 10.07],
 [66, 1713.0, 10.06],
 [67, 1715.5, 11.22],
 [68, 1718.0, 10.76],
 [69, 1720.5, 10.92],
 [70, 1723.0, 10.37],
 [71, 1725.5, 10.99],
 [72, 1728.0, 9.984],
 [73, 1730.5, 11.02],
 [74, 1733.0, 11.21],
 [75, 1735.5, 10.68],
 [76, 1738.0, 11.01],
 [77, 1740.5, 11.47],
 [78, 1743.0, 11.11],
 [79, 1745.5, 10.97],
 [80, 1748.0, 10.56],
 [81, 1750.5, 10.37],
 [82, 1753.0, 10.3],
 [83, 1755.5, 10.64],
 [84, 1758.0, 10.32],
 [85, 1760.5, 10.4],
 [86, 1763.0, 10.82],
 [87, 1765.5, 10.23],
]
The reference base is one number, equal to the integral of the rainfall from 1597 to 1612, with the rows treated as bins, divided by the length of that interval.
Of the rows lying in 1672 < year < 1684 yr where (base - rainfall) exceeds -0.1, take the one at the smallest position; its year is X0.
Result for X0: 1673.0 yr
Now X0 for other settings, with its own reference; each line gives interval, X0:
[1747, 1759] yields 1748.0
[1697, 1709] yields 1703.0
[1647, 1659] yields 1648.0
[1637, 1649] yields 1638.0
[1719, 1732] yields 1723.0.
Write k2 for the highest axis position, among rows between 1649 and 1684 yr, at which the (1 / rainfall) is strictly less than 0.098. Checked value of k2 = 1683.0 yr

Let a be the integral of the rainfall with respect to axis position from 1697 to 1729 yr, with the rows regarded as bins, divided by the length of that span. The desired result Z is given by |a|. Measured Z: 10.6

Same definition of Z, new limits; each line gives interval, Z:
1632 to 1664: 9.1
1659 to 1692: 8.4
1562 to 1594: 10.5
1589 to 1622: 10.6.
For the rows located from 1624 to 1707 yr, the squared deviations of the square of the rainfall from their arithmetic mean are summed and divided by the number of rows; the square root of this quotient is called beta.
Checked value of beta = 27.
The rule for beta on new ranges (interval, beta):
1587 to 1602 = 5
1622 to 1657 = 18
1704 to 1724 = 10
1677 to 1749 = 14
